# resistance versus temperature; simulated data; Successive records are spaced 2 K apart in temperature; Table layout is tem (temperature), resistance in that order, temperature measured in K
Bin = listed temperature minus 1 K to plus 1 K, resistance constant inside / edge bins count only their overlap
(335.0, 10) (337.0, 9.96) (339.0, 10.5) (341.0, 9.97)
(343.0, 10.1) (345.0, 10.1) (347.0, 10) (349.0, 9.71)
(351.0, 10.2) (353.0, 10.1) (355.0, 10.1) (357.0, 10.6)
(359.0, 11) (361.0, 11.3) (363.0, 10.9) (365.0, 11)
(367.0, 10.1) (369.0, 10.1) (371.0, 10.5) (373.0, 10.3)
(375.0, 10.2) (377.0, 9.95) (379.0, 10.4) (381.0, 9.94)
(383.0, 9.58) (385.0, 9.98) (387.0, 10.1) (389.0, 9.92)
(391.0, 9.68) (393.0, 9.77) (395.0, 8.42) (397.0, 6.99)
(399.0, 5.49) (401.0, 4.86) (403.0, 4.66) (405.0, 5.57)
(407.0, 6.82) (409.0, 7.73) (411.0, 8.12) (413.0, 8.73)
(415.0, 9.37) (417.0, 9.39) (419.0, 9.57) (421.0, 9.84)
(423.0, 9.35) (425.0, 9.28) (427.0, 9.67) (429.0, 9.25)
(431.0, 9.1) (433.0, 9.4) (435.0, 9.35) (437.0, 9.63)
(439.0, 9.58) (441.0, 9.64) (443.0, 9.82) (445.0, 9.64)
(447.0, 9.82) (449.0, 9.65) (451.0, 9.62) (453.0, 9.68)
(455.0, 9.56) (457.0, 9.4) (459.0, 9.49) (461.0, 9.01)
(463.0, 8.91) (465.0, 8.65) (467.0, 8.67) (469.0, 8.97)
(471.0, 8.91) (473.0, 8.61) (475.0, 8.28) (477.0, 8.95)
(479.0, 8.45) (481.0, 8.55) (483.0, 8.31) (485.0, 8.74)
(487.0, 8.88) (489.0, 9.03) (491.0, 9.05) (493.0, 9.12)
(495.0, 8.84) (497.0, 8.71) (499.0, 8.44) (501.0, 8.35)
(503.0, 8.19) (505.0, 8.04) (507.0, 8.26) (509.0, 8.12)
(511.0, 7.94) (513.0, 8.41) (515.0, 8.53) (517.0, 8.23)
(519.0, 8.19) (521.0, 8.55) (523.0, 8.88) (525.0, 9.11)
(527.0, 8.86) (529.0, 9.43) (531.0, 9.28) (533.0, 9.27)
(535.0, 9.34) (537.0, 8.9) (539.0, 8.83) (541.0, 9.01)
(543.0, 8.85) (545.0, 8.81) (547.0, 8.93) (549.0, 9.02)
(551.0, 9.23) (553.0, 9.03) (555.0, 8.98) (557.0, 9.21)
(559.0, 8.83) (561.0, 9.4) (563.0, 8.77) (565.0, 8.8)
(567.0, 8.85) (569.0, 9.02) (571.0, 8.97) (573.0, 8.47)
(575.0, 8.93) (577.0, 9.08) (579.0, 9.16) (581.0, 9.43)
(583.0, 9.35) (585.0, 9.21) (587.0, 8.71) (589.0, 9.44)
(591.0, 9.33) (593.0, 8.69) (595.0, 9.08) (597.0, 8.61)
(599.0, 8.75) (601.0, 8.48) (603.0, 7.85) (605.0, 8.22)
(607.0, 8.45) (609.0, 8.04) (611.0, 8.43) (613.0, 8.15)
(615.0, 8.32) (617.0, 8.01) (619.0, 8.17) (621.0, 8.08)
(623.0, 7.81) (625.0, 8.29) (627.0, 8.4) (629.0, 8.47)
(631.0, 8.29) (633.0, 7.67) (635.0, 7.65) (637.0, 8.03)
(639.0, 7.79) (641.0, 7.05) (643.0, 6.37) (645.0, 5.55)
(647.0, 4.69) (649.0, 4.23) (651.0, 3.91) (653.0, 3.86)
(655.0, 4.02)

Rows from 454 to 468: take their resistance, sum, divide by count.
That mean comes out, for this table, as 9.10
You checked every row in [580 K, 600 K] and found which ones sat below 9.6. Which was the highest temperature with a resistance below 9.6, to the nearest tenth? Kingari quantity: 599.0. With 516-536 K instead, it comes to 535.0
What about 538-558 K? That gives 557.0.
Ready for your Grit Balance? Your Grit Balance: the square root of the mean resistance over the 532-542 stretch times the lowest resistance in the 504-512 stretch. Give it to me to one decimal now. 8.5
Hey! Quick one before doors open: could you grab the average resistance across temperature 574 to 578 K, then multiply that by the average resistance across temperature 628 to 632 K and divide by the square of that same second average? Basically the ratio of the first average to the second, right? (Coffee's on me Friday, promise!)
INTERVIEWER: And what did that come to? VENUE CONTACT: 1.07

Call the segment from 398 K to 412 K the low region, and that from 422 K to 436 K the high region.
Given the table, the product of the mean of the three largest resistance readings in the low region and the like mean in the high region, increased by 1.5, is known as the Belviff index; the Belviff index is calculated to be 73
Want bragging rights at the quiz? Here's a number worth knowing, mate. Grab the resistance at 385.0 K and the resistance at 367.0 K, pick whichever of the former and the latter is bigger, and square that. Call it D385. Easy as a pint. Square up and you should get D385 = 102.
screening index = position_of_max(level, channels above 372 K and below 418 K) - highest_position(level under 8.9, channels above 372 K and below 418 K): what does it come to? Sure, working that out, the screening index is -34 K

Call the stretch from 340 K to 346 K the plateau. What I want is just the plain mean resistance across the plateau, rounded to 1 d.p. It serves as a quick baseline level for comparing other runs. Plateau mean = 10.1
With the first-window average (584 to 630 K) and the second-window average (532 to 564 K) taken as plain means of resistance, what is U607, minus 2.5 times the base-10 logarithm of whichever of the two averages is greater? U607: -2.389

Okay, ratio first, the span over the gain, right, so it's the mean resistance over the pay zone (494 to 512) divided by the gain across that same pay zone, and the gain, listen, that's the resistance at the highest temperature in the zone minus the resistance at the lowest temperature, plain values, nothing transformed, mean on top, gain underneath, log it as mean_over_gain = -9.2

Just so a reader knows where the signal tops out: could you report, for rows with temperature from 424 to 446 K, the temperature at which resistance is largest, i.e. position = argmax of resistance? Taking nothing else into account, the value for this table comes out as 443.0 K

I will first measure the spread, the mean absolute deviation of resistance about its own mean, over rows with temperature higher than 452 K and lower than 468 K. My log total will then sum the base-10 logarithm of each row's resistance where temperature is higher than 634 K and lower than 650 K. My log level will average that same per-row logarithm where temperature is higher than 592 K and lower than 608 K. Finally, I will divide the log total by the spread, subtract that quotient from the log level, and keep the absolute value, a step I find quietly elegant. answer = 17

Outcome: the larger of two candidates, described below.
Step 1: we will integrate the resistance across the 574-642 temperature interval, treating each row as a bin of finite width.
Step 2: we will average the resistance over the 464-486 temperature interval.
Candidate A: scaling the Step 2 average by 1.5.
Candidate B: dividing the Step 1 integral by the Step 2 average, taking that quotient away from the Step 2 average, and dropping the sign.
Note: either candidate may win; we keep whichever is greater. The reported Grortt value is 58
